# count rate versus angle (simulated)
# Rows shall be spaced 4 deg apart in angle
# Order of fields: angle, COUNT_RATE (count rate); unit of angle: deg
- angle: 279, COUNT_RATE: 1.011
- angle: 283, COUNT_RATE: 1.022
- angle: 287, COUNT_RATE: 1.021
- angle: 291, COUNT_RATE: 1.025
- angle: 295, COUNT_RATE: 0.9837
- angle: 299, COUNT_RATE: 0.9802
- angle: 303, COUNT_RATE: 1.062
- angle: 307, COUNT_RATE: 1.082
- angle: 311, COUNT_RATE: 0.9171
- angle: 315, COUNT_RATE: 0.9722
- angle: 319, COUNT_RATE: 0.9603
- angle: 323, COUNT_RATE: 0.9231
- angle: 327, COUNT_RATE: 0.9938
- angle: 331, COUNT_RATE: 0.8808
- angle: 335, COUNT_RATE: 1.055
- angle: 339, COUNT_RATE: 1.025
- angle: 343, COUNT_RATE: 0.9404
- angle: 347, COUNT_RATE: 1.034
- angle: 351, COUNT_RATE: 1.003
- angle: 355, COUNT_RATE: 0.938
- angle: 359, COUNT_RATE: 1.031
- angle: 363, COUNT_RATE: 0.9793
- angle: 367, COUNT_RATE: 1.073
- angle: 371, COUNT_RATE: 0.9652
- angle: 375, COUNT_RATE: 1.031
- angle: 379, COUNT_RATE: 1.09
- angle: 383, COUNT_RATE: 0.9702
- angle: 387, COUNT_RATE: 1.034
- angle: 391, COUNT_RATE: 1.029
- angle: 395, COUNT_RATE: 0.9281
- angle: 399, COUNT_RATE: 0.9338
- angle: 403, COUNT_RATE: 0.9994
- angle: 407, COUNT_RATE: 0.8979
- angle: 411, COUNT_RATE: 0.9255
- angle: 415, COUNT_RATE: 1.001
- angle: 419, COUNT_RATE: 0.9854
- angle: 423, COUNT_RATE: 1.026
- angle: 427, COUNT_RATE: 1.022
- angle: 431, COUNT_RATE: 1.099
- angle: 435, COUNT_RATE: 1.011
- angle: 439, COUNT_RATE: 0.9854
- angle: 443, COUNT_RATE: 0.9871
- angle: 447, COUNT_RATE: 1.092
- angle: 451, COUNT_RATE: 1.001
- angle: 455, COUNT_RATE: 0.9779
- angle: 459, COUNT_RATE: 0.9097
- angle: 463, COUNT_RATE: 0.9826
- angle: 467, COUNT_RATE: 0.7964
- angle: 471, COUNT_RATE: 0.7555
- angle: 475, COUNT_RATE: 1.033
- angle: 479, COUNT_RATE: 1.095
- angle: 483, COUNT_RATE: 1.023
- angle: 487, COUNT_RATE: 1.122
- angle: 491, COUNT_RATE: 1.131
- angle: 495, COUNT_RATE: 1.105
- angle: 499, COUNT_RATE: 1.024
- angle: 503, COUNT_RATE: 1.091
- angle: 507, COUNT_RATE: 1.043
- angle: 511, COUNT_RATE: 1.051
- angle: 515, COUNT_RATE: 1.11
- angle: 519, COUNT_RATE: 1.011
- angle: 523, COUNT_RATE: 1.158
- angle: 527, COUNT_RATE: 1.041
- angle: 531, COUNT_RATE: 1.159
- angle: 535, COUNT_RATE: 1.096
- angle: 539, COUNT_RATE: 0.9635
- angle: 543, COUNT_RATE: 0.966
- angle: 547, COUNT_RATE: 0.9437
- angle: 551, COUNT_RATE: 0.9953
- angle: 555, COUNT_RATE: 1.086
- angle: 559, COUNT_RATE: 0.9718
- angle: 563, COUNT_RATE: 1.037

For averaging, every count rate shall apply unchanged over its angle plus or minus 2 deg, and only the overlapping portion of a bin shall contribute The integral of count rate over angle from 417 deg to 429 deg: 12.1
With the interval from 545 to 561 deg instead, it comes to 16.0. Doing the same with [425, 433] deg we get 8.5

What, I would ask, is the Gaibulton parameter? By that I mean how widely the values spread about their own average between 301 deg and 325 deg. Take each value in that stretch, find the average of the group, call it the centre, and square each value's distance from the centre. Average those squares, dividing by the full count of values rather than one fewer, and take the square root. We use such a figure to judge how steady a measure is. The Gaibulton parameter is 0.0640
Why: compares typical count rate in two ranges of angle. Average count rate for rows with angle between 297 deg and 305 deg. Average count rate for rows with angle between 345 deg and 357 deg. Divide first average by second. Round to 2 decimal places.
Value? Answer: 1.03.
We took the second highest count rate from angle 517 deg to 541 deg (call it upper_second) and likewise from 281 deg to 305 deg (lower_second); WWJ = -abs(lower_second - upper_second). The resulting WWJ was -0.13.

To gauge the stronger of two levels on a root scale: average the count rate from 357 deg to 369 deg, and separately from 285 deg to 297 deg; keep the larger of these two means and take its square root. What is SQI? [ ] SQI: 1.014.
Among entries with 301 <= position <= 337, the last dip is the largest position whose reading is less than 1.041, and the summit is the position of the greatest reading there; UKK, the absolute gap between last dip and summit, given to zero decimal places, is 24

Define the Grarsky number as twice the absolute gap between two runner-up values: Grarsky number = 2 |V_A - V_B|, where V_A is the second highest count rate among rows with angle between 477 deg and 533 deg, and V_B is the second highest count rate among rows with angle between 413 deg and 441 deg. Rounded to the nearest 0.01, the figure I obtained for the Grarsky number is 0.26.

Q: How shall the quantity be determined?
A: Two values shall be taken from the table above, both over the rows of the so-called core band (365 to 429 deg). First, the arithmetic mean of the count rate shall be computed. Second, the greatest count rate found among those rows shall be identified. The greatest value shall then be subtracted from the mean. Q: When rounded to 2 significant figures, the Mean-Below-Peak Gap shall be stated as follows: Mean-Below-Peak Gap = -0.096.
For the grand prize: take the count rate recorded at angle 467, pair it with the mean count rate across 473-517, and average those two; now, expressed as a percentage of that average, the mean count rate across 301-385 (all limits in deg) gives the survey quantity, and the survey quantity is 106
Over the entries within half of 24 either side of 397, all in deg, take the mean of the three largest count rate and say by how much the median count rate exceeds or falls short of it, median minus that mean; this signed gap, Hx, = -0.054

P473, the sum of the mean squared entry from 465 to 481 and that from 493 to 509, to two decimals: 2.00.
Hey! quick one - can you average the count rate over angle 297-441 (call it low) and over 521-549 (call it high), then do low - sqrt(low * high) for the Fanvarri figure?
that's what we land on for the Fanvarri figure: -0.026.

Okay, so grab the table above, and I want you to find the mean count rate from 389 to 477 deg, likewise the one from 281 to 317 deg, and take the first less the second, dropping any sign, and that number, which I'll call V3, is 0.035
